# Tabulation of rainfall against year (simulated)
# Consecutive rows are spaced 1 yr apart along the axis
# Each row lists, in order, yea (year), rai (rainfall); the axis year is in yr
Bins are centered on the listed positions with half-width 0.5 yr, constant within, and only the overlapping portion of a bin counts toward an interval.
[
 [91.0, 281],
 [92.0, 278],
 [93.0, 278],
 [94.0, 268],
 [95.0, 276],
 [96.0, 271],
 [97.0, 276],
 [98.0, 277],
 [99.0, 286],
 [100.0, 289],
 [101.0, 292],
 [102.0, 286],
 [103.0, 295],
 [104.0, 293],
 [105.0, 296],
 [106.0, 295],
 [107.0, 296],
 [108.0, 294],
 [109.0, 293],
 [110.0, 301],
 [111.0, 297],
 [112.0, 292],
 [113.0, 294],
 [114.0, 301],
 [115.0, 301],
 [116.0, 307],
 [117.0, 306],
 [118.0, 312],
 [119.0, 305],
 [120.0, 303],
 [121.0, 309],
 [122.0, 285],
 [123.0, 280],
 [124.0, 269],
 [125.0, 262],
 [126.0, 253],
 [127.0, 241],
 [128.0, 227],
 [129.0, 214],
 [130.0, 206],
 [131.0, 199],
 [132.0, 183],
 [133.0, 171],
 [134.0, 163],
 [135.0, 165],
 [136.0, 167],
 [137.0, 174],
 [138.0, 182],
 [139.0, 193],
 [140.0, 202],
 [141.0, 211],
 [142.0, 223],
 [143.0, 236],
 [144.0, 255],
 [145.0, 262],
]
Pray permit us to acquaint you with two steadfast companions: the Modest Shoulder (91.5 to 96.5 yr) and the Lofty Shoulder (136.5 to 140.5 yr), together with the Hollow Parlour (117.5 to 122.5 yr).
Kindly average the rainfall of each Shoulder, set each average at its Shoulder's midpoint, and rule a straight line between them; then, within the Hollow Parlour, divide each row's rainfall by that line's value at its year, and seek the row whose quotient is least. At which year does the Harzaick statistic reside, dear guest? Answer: 122.0 yr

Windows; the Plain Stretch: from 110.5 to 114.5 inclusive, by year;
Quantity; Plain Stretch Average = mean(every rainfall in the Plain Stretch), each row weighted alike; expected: 296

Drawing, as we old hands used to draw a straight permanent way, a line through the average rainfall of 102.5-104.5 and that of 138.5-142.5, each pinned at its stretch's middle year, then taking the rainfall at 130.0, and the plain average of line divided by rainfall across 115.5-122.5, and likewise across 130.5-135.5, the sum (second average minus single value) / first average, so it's -241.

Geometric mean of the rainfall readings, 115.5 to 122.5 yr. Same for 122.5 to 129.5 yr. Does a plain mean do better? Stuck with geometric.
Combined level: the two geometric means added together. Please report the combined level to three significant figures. 552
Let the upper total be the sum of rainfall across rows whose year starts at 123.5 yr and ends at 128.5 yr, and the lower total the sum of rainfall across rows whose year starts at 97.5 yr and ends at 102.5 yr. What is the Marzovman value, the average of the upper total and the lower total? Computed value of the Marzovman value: 1341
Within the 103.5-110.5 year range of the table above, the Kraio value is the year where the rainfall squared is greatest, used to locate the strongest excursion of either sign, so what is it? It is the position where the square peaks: 110.0 yr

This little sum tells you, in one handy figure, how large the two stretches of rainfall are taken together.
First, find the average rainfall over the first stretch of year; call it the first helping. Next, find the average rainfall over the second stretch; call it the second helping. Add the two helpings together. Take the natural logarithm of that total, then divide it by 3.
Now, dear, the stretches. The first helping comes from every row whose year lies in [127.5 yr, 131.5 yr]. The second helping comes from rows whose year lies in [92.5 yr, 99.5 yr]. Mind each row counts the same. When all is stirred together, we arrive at 2.063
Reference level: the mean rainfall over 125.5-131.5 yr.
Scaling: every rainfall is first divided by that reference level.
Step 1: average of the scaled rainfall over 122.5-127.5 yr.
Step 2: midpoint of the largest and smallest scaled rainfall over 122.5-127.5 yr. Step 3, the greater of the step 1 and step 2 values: 1.17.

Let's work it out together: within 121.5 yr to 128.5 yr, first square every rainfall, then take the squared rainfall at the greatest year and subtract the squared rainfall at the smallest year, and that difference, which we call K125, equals -29696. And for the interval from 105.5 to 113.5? -589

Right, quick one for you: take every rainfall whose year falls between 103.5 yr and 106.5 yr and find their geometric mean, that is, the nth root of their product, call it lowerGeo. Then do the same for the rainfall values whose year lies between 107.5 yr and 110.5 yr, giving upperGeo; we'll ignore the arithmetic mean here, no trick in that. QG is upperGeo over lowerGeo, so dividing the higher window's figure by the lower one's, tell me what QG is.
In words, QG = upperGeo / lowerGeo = 1.00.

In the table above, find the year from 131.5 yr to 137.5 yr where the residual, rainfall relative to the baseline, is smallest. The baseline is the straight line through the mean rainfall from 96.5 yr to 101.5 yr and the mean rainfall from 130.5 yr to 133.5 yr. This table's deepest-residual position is 134.0 yr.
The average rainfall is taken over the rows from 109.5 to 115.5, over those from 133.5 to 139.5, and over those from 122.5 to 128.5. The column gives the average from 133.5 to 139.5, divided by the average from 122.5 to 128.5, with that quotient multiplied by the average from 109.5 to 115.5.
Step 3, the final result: 203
